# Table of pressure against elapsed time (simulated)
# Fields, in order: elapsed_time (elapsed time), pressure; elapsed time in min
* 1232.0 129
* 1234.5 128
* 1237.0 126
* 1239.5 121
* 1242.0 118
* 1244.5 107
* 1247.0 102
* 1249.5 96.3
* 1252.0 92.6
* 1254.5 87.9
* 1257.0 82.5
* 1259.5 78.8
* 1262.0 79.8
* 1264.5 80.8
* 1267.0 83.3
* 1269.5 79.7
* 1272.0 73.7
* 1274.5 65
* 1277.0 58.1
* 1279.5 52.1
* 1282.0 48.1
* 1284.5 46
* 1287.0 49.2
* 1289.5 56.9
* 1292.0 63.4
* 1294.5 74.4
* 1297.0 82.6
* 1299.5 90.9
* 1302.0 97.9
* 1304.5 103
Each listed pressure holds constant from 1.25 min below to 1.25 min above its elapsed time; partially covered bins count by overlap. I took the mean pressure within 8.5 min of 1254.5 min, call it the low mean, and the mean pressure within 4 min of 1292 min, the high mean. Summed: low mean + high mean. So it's 153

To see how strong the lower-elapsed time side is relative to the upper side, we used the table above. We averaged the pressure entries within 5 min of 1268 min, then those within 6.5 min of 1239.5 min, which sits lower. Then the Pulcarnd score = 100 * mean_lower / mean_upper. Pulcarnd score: 151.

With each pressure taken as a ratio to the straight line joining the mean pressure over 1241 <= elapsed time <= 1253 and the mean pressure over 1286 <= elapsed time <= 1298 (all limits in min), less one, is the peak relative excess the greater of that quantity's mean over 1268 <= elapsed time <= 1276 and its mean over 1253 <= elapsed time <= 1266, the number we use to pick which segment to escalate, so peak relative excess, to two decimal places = -0.11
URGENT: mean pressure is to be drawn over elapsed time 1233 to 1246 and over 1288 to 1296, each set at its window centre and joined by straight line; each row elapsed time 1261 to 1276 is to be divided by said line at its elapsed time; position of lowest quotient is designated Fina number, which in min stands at 1274.5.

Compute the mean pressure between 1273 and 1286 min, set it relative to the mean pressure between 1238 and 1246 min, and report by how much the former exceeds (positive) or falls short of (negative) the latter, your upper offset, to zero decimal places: -61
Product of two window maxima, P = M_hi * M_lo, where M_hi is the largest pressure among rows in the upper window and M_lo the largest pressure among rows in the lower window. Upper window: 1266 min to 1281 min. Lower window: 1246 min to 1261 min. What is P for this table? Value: 8497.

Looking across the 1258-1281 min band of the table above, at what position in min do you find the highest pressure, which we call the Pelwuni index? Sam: 1267.0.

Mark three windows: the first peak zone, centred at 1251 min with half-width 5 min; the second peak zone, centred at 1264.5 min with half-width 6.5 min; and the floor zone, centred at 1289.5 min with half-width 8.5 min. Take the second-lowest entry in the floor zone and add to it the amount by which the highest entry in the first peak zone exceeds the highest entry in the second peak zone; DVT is 67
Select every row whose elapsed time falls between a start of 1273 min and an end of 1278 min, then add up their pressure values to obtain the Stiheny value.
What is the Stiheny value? 123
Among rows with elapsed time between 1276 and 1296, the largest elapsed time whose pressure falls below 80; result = 1294.5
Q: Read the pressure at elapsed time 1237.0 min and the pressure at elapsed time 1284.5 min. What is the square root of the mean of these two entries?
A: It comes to 9.3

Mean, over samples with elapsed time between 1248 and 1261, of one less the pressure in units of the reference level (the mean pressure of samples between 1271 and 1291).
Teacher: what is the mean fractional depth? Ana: -0.6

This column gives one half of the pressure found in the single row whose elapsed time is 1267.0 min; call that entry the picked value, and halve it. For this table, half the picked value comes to 42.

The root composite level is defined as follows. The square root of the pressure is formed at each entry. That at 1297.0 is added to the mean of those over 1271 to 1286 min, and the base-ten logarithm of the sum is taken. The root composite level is 1.22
